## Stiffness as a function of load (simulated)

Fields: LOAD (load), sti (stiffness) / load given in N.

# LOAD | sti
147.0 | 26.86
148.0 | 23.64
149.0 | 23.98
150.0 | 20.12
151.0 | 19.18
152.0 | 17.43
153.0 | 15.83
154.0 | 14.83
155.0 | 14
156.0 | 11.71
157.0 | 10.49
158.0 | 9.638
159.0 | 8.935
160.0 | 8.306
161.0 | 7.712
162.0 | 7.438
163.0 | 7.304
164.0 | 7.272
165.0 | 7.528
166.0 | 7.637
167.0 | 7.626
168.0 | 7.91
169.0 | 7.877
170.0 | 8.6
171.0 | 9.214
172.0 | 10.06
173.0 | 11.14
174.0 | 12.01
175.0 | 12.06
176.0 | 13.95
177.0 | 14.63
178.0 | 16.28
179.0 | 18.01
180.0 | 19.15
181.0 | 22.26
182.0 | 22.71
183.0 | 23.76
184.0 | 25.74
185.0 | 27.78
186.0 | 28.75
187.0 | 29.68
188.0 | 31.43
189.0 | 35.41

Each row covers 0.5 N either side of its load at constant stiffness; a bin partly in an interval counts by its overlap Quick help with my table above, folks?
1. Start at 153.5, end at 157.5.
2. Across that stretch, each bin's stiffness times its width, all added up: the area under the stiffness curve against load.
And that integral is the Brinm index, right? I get 51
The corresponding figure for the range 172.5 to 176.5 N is 49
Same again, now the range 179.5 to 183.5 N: 88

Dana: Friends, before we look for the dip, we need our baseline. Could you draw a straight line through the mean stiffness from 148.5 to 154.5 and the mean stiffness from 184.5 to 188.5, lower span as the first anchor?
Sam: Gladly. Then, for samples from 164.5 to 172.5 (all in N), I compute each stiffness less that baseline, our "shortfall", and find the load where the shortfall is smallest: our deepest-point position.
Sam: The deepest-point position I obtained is 169.0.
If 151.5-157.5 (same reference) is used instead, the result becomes 157.0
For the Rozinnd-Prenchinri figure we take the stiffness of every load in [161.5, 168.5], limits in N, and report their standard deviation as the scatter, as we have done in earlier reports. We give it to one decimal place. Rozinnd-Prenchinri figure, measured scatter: 0.2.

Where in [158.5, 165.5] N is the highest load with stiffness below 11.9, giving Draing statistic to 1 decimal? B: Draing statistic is 165.0 N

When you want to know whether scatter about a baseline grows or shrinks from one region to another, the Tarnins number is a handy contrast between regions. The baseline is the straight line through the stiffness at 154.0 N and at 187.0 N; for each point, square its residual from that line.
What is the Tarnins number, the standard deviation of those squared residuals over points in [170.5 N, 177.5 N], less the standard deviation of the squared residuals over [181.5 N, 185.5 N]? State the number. 14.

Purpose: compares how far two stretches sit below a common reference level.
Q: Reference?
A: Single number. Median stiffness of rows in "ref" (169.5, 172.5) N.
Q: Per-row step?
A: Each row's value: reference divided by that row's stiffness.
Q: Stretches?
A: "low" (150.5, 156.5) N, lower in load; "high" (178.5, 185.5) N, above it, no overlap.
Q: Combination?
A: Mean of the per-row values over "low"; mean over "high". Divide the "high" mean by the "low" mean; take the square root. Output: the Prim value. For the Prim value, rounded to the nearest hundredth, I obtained 0.82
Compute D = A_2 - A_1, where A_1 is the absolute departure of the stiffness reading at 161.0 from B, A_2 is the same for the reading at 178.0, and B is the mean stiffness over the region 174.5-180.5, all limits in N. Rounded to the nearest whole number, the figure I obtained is -7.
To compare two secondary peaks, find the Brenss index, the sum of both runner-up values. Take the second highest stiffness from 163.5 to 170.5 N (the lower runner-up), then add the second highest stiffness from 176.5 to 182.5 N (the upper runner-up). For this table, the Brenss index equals 30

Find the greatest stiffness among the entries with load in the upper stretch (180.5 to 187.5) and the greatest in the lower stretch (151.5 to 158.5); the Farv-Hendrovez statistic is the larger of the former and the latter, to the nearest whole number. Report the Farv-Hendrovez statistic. 30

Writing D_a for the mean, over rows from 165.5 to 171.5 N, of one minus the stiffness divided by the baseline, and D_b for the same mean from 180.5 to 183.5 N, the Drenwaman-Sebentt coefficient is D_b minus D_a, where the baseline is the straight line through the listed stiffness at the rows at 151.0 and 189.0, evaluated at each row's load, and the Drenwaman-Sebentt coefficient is -0.40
